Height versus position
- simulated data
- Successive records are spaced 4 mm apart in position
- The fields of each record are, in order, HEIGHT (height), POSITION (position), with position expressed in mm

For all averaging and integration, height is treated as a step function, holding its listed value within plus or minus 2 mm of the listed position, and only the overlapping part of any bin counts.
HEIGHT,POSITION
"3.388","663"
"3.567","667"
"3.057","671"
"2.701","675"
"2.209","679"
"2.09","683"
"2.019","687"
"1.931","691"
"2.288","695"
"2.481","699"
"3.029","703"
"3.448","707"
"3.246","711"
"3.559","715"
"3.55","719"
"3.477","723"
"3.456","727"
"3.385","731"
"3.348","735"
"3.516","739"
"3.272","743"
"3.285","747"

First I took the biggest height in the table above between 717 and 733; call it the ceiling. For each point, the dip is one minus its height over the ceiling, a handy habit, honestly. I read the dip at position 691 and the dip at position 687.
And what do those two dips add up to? 0.89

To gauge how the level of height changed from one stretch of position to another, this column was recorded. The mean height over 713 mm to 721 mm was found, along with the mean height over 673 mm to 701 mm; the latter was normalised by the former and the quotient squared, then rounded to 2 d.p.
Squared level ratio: 0.40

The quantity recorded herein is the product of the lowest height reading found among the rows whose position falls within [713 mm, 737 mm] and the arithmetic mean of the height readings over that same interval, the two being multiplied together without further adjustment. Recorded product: 12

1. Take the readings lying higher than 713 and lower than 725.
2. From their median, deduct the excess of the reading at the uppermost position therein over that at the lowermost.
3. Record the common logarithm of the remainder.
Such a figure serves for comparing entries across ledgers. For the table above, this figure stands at 0.56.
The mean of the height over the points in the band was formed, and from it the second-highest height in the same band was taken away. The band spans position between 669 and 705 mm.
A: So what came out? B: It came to -0.61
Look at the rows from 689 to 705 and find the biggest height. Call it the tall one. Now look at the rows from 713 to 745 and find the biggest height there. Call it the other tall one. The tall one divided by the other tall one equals 0.85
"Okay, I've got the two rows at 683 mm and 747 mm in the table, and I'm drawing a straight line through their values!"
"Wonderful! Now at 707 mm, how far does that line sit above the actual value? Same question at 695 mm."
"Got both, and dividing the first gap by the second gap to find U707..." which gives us -35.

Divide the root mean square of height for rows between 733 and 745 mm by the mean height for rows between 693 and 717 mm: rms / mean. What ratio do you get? 1.12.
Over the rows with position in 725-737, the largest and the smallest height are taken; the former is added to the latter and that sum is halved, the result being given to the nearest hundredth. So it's 3.40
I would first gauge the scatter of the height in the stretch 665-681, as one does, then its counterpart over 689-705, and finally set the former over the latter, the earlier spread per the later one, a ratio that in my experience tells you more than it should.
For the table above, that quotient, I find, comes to 1.3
